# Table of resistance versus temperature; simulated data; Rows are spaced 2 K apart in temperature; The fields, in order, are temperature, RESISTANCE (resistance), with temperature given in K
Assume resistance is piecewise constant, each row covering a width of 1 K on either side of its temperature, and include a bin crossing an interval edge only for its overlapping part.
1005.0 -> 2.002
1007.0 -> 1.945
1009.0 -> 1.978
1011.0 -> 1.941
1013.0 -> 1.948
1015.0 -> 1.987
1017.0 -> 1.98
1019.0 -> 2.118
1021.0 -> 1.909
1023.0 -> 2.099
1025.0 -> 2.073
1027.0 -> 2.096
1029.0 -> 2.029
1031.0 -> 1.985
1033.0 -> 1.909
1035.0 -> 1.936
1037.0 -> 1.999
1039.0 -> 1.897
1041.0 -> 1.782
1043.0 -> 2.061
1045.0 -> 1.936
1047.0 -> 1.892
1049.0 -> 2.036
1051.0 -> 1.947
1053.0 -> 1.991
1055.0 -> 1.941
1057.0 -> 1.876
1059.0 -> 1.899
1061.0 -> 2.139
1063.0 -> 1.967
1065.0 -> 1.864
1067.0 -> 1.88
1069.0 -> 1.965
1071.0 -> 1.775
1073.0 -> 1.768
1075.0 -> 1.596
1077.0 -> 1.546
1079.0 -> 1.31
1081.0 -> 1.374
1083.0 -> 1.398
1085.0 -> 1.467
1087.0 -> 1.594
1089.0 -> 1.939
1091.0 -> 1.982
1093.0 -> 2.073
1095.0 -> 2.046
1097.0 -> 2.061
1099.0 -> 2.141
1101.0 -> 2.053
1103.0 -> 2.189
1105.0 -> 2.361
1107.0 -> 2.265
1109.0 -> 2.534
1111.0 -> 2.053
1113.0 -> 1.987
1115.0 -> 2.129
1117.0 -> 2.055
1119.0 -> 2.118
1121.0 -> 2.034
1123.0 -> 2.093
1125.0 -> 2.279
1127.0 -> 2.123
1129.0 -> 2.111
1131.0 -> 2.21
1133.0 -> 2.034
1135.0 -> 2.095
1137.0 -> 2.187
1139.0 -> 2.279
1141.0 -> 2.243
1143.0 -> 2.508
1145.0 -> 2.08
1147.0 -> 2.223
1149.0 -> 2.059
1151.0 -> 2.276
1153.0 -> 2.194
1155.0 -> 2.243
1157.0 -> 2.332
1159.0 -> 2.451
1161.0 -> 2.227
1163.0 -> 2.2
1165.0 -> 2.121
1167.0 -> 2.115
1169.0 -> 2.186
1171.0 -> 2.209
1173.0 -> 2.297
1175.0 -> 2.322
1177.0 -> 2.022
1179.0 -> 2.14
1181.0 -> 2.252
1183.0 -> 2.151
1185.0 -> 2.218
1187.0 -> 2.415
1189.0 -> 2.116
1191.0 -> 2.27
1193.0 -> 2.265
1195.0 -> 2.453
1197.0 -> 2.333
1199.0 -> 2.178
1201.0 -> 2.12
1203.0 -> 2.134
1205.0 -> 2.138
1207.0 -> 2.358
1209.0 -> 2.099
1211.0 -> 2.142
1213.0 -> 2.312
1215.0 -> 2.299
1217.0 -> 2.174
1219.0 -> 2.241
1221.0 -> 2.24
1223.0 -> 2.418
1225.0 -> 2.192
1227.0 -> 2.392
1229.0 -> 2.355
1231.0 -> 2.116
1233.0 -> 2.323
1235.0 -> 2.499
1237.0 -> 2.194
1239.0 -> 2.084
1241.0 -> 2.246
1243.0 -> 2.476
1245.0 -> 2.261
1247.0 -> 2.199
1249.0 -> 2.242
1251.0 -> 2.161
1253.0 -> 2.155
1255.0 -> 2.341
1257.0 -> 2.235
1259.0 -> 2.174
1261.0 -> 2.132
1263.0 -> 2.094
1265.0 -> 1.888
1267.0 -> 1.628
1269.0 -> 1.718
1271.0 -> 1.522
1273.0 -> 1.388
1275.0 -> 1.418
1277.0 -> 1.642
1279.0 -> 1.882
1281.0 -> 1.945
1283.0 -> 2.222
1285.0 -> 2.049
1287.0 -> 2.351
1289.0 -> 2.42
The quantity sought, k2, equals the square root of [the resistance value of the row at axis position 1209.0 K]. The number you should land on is 1.45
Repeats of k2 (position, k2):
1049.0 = 1.43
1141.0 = 1.50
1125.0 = 1.51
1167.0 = 1.45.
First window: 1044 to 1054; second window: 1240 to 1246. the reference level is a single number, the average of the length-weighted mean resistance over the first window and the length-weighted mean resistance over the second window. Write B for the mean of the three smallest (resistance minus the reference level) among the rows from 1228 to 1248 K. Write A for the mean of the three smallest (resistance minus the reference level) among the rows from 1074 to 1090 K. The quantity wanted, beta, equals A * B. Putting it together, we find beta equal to 0.010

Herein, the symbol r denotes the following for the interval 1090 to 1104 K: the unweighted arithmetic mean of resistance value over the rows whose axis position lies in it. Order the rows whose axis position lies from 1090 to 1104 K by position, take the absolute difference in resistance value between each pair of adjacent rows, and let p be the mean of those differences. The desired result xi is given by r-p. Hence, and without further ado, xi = 2.01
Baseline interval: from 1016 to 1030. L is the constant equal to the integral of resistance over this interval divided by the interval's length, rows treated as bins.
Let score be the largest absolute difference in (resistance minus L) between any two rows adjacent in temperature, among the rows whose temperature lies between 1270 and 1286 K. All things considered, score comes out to 0.28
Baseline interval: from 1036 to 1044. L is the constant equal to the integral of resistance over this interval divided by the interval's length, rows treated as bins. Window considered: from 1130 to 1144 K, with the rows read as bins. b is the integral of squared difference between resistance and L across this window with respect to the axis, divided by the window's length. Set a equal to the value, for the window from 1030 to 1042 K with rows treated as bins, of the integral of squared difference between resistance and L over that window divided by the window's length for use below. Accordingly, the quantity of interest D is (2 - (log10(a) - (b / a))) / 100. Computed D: 0.234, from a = 0.01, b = 0.102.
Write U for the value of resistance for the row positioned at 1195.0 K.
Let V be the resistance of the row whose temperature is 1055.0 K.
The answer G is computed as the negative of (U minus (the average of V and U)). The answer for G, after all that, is -0.26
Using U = 2.453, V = 1.941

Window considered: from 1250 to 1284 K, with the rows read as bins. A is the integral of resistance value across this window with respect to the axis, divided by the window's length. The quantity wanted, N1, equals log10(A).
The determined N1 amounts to 0.28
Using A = 1.91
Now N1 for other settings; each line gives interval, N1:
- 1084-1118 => 0.31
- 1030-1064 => 0.29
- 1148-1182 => 0.35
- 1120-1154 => 0.34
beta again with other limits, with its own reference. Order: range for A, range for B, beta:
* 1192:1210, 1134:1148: 0.001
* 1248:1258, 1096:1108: -0.002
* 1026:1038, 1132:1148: 0.015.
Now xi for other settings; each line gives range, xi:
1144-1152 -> 1.98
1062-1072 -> 1.79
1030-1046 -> 1.83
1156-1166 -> 2.15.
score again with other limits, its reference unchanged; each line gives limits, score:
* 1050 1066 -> 0.24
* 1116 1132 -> 0.19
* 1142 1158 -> 0.43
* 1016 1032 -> 0.21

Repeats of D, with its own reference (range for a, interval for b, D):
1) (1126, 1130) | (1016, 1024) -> 0.040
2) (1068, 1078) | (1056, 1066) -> 0.034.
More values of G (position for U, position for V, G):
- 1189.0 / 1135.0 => -0.01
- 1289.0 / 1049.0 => -0.19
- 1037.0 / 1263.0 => 0.05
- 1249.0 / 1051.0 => -0.15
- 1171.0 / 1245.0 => 0.03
